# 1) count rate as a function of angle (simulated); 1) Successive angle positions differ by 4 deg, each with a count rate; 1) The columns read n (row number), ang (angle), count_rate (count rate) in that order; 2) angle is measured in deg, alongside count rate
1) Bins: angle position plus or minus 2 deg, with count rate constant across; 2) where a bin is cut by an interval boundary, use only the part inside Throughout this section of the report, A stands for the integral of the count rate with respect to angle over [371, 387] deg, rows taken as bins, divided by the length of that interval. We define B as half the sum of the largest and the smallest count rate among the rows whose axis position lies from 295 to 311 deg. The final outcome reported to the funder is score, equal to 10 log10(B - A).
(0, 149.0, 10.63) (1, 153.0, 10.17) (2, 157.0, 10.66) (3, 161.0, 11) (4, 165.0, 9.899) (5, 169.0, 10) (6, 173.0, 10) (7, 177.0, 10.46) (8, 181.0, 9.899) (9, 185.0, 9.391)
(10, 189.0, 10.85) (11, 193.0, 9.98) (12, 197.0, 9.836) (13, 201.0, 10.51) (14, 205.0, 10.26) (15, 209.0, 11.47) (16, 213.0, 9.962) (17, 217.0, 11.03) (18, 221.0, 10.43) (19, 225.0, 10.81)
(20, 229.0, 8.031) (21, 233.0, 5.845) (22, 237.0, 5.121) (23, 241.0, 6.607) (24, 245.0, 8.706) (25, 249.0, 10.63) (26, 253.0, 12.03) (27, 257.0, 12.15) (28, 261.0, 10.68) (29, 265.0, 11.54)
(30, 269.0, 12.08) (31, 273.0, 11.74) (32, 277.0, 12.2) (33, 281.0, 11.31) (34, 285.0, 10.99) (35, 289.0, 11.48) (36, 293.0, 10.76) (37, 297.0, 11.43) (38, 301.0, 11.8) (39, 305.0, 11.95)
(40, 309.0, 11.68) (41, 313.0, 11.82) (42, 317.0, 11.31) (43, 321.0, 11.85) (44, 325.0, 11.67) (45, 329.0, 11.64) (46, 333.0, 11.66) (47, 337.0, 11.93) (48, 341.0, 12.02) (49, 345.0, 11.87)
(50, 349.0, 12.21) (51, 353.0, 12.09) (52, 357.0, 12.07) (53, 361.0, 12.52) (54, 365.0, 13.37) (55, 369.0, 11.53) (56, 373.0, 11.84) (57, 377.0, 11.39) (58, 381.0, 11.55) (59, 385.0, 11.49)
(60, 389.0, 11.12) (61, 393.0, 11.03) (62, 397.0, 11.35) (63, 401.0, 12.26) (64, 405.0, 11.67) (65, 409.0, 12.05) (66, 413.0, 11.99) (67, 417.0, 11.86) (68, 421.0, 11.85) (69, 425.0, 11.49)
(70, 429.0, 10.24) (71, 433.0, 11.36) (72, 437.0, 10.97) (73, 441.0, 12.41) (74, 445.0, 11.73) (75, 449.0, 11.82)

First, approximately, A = 11.6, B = 11.7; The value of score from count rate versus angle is -9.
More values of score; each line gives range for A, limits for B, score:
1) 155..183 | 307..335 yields 1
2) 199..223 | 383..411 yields 0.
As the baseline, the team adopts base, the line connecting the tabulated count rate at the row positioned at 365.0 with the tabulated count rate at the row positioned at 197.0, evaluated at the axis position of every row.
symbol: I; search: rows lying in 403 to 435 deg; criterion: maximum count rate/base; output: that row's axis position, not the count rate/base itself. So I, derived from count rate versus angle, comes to 409.0 deg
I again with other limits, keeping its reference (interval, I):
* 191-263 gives 209.0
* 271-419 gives 277.0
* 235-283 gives 257.0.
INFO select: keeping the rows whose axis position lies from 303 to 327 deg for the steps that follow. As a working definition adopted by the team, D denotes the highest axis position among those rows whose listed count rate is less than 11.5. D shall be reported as 317.0 deg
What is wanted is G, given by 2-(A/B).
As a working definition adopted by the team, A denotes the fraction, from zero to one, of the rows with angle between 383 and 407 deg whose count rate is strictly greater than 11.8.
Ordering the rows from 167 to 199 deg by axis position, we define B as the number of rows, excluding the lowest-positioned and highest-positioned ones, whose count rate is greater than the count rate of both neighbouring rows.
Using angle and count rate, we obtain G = 1.92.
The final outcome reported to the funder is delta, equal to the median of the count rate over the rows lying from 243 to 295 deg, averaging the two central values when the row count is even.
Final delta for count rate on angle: 11.5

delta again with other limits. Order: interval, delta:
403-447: 11.7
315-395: 11.8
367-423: 11.6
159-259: 10.0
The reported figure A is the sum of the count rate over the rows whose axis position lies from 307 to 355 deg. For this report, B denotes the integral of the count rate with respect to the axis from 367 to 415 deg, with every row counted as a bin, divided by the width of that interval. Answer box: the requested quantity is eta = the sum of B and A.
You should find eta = 153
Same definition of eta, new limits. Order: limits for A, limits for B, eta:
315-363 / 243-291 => 154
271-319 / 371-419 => 150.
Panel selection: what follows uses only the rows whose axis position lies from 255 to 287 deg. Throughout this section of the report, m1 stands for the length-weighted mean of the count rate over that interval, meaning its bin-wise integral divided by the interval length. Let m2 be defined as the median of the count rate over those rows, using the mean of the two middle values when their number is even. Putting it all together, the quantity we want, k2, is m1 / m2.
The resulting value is 1.00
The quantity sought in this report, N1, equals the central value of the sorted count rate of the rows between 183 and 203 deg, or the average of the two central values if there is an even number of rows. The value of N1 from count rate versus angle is 10.0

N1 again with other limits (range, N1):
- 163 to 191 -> 10.0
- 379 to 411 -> 11.5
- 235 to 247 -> 6.6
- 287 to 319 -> 11.6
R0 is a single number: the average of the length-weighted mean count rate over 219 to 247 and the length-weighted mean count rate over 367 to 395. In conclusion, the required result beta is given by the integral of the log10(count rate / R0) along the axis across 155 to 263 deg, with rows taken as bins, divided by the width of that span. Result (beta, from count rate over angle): 0.000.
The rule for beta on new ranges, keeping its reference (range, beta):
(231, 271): -0.026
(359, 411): 0.085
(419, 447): 0.072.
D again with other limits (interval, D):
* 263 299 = 297.0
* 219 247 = 245.0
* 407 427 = 425.0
